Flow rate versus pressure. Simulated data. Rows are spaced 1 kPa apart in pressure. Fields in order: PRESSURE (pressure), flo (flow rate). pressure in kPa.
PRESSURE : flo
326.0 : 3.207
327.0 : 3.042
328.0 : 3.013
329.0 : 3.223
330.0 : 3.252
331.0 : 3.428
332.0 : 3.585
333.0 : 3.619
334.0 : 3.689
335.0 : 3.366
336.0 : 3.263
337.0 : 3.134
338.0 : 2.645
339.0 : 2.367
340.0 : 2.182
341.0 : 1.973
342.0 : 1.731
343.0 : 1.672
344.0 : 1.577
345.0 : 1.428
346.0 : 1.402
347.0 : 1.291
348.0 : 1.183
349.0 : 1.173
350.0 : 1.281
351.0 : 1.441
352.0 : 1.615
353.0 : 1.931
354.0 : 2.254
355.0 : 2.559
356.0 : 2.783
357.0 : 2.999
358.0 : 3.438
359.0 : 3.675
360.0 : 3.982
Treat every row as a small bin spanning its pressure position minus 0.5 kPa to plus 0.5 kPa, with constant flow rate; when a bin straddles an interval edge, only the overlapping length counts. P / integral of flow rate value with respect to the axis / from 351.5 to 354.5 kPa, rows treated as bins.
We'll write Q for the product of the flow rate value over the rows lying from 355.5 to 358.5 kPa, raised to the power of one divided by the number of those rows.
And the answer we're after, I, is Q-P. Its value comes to -3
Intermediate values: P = 5.8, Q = 3.06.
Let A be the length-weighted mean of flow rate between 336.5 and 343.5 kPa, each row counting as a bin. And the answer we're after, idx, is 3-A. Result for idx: 0.8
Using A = 2.24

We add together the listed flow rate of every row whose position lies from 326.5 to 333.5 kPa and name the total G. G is 23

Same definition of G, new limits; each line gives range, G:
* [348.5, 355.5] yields 12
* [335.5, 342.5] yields 17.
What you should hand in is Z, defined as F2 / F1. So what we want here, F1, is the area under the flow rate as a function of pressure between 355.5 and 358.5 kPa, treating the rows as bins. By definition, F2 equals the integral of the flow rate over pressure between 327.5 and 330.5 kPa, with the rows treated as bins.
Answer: 1.0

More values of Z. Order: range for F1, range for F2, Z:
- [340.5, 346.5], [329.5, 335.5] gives 2.1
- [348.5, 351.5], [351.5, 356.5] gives 2.9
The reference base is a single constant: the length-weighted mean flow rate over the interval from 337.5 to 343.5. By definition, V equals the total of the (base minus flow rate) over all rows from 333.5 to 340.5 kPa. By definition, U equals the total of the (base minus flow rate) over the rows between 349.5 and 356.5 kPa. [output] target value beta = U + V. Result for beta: -5.2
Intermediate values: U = 0.8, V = -6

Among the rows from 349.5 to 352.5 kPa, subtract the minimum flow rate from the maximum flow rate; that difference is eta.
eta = 0.33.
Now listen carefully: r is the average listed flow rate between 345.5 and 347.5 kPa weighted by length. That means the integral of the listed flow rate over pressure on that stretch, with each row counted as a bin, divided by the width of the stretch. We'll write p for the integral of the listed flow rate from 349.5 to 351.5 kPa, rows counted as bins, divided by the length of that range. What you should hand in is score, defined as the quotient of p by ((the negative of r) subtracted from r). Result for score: 0.5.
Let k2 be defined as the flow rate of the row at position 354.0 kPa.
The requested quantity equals 2.254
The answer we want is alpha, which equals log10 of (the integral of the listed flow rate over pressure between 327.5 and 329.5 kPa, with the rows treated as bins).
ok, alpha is 0.79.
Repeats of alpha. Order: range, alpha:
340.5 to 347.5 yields 1.04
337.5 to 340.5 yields 0.86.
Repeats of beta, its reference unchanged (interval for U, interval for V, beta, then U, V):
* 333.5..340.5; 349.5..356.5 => -5.2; -6.0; 1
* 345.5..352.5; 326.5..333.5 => -3.2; 5.3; -8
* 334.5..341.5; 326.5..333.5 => -12.8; -4.3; -8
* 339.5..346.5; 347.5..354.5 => 6.5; 2.7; 4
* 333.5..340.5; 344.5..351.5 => -0.5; -6.0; 5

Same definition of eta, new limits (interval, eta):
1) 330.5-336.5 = 0.43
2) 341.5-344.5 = 0.15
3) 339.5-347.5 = 0.89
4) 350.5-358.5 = 2.00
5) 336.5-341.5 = 1.16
